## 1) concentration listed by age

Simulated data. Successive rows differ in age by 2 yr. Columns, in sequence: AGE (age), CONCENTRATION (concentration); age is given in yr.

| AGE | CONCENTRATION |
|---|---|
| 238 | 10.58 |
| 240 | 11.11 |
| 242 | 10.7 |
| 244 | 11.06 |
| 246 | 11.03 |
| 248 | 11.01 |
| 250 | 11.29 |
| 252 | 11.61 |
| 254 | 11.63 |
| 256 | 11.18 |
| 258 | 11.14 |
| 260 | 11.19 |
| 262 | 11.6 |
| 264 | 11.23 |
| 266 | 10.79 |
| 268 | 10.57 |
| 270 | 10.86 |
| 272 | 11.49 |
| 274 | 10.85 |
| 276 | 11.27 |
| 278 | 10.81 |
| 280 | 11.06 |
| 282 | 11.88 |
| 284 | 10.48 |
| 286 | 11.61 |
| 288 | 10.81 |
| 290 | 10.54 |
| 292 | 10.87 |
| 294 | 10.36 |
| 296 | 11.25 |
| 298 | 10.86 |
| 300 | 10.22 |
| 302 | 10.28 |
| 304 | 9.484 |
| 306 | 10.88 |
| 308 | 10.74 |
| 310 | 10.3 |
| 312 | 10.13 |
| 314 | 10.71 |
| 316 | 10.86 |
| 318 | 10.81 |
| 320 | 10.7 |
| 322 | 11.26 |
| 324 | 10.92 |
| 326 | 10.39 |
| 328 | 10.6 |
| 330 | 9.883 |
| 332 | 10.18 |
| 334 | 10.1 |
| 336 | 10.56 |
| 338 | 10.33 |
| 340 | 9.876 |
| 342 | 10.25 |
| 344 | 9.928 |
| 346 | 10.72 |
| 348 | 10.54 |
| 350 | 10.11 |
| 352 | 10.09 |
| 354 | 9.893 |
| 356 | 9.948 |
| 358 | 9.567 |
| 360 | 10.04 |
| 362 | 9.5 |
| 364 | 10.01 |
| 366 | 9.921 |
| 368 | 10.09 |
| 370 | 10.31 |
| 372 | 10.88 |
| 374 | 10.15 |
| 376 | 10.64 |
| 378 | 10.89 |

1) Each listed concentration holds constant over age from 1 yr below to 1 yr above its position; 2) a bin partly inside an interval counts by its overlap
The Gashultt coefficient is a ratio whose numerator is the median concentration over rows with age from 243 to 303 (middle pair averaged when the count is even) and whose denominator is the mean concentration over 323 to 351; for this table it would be 1.07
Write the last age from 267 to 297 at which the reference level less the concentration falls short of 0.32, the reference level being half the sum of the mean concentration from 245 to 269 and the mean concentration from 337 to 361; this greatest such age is 296 yr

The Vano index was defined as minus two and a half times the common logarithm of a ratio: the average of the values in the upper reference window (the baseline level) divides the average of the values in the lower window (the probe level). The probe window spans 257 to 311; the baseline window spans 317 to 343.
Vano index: -0.04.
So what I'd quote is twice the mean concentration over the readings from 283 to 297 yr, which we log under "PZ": 21.7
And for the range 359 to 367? 19.7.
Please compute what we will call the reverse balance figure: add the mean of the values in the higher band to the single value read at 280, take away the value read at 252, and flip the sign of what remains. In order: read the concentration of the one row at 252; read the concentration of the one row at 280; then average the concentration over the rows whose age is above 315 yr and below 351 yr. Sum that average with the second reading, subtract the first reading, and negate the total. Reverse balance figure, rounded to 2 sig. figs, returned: -9.9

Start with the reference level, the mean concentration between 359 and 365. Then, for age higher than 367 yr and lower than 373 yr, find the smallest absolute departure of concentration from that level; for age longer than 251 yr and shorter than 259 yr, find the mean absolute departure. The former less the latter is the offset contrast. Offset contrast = -1.30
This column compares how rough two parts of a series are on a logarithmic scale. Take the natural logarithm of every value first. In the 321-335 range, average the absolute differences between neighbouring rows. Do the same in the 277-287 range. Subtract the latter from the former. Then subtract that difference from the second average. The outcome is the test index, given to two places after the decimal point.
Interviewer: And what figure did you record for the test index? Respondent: 0.13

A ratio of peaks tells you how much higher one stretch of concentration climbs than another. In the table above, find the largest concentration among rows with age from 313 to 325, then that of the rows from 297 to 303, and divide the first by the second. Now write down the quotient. 1.04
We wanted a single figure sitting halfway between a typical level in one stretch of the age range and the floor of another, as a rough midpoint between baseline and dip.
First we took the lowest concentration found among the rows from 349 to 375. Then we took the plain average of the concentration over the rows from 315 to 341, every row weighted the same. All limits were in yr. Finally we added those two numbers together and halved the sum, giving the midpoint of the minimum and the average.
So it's 10.0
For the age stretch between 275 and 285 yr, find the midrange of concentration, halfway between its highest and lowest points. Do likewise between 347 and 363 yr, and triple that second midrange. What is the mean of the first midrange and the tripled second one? 20.6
